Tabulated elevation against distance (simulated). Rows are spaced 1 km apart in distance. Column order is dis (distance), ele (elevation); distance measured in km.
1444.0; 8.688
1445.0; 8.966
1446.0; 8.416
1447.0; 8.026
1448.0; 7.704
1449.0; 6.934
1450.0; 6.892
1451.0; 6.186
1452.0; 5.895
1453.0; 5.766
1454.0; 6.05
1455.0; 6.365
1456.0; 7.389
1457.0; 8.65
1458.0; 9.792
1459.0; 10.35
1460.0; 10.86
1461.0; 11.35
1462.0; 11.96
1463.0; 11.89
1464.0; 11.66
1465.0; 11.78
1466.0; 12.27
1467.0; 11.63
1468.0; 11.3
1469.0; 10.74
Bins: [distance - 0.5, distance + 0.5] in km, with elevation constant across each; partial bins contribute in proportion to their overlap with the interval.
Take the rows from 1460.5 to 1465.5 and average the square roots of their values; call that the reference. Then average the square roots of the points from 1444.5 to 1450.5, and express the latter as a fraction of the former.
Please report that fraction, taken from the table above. 0.82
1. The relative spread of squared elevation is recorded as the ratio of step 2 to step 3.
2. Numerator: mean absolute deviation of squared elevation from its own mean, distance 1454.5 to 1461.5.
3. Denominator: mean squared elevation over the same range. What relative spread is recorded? 0.31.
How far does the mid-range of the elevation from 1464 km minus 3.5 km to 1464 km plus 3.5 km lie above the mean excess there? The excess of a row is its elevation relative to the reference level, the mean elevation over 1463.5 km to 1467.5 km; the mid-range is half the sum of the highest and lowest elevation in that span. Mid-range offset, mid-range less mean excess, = 11.9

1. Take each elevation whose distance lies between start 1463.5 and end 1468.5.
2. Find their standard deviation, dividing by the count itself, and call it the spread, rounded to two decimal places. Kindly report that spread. 0.31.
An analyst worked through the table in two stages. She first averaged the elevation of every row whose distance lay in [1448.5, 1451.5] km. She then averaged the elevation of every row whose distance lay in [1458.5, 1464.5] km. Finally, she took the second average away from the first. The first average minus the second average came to -4.67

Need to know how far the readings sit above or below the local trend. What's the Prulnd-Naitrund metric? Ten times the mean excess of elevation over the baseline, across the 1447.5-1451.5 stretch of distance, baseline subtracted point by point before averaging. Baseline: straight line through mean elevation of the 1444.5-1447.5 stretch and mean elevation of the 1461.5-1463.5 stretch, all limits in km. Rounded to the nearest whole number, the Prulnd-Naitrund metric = -23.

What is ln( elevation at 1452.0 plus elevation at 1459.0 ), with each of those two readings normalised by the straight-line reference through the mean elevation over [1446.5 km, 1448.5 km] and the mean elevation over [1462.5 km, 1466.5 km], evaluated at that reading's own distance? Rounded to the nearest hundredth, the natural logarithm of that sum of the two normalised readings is 0.49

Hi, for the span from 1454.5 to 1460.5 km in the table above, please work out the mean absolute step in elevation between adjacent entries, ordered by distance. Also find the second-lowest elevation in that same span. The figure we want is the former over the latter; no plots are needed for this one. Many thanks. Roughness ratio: 0.12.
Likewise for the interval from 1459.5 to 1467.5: 0.03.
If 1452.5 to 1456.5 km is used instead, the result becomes 0.09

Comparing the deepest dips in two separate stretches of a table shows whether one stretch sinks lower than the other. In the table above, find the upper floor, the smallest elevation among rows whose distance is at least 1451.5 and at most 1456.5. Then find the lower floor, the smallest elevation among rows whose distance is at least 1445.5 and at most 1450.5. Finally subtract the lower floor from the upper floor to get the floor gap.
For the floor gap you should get -1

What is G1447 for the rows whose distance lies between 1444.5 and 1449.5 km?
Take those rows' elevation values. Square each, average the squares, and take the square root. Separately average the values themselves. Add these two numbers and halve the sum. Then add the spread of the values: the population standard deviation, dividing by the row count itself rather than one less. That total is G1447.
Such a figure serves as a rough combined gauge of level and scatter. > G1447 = 8.7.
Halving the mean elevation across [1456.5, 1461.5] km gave 5.1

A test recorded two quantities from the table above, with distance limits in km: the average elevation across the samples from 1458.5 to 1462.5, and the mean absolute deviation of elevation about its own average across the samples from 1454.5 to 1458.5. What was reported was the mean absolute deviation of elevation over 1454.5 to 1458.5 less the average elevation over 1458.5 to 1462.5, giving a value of -10.0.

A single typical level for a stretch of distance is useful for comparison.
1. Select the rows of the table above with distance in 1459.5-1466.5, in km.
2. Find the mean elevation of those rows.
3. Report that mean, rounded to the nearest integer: 12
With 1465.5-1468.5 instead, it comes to 12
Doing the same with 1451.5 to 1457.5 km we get 7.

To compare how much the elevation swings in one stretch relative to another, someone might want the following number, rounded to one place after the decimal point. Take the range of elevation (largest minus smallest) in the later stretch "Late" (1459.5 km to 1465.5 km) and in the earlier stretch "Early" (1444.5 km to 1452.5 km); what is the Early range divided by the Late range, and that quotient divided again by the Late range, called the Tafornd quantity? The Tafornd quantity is 2.5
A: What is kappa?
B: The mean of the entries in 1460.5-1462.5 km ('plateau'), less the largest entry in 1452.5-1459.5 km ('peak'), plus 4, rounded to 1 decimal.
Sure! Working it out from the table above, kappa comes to 5.3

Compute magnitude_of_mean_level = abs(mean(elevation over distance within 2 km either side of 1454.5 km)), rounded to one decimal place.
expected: 6.4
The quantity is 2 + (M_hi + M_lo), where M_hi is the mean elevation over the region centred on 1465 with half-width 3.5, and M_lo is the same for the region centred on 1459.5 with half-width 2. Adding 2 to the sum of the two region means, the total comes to 24.4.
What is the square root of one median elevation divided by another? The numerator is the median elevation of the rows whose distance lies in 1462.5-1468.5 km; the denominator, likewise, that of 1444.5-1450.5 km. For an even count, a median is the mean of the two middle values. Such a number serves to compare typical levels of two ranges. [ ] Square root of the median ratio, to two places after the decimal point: 1.22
